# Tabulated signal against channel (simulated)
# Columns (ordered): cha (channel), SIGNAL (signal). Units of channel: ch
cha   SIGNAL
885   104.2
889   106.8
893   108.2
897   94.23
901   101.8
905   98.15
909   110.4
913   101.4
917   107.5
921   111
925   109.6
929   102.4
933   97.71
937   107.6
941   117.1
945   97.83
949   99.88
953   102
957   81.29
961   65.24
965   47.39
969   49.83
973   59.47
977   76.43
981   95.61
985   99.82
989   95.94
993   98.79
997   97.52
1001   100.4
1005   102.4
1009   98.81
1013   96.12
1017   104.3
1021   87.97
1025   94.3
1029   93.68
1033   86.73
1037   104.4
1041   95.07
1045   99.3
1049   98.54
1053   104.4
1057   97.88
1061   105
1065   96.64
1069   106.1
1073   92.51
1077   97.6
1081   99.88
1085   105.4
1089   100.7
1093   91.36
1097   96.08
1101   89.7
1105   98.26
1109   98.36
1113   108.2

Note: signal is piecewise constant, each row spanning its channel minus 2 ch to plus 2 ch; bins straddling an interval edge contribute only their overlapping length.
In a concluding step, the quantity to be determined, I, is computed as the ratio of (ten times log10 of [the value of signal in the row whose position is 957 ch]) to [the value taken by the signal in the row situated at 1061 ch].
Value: 0.182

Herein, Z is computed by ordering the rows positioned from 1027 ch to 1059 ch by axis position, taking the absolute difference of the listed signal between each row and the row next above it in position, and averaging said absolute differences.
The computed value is 7.3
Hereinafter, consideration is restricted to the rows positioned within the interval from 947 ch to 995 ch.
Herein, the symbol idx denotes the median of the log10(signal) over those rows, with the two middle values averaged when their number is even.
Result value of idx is 1.95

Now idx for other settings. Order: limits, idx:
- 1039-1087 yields 2.00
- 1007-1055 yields 1.99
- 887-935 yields 2.02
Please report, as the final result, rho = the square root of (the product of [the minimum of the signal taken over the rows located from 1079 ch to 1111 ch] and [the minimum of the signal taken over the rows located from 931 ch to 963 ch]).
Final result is 76.5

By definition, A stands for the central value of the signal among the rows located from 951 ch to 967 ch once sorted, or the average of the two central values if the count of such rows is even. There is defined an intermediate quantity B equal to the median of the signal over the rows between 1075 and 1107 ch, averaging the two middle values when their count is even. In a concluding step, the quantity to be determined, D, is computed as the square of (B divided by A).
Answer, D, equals 1.79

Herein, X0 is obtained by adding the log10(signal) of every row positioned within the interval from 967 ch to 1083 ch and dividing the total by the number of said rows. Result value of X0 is 1.97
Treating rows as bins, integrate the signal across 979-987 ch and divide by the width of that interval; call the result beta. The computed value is 98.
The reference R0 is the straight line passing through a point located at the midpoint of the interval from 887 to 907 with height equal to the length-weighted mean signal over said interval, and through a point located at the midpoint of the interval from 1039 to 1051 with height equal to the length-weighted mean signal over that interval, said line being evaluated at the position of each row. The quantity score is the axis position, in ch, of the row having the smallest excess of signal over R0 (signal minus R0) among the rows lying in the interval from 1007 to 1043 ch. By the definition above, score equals 1033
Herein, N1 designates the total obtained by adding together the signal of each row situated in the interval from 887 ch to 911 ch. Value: 620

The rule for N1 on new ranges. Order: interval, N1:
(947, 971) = 446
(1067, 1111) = 1076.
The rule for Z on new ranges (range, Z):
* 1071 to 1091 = 4.4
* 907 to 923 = 6.2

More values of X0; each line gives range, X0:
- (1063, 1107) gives 1.99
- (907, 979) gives 1.95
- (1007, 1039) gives 1.98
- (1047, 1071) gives 2.01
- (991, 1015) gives 2.00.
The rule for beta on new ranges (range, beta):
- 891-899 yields 101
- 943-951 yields 99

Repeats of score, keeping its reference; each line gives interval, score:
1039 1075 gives 1073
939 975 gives 965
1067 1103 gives 1101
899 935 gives 905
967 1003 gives 969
